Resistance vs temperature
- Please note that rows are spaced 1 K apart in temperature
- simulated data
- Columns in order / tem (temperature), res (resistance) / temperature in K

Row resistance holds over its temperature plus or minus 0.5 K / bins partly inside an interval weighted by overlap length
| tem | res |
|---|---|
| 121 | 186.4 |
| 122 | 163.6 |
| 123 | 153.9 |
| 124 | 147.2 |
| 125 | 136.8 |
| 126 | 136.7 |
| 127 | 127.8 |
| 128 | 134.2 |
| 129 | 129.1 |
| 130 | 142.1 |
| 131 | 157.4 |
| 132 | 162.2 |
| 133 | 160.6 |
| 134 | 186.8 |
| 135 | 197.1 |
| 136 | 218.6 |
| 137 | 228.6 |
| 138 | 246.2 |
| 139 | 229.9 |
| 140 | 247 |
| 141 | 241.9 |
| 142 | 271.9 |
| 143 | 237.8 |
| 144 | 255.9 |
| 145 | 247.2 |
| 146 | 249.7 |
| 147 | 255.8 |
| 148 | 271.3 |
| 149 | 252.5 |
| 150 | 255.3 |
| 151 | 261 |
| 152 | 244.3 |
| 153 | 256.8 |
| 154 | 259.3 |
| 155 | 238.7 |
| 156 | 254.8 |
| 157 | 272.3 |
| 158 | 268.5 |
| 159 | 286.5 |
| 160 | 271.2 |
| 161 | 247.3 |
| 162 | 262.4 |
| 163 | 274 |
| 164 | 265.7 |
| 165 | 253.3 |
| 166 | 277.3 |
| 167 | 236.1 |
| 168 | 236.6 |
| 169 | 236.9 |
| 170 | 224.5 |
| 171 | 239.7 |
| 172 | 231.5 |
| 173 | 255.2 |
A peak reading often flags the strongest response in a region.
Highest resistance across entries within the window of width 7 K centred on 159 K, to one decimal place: 286.5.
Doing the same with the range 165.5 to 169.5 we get 277.3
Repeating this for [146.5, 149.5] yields 271.3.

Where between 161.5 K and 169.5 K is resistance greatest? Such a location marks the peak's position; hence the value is 166 K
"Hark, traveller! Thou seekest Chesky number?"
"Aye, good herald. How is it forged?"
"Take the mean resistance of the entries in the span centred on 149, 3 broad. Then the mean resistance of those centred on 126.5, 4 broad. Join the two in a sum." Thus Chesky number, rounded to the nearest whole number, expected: 394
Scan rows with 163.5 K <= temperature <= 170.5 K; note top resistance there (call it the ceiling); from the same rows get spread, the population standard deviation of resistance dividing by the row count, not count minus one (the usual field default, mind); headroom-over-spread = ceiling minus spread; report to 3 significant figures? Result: 260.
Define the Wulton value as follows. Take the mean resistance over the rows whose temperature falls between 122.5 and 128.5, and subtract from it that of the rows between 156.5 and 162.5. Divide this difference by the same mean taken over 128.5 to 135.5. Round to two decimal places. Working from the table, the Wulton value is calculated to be -0.79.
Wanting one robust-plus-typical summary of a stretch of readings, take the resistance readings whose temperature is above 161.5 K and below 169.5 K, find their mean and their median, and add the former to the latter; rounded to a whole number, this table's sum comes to 513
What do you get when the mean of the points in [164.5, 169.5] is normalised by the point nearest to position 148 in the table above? 0.91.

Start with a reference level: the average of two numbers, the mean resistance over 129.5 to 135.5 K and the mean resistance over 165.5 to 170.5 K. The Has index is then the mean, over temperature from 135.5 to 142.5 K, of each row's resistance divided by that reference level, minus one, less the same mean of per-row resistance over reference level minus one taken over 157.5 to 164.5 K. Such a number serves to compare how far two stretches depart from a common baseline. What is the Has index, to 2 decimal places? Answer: -0.13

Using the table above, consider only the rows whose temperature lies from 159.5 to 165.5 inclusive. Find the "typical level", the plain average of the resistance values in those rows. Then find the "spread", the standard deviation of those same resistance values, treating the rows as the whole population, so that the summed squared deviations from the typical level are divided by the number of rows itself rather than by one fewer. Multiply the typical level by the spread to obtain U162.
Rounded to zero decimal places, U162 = 2474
